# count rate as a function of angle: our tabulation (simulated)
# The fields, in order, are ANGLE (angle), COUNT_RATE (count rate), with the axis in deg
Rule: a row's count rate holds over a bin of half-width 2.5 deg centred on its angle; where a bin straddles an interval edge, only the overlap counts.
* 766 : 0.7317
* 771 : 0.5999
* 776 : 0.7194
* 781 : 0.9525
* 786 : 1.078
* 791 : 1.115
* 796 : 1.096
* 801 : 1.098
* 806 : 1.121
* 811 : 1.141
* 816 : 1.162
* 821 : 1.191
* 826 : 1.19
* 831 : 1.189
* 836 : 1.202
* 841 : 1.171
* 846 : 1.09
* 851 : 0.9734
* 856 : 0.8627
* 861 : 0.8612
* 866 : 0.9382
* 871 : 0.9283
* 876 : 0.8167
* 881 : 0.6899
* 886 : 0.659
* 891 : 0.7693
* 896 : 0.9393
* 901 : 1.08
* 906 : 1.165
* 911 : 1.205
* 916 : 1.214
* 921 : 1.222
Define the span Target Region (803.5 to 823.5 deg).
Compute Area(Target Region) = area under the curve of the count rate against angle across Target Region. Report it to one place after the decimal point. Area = 23.1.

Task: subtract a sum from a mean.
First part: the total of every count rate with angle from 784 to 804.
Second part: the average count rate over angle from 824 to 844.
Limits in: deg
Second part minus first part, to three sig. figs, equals -3.20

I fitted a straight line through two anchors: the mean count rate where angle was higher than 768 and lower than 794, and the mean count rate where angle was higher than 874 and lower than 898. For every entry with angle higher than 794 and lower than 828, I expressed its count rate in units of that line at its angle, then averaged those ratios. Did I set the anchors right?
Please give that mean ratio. 1.33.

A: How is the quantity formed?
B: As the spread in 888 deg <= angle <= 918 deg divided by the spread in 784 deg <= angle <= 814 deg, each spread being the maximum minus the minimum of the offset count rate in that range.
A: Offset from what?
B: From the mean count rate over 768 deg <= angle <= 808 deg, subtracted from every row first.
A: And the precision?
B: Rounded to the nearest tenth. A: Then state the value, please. 7.1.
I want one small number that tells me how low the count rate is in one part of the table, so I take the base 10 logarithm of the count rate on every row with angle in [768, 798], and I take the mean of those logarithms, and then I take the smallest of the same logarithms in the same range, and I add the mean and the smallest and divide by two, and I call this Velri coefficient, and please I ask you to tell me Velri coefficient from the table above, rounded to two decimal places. -0.13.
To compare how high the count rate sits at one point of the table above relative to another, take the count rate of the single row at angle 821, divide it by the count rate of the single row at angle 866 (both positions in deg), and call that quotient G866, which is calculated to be 1.27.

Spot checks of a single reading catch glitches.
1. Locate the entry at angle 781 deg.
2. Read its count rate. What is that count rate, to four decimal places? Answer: 0.9525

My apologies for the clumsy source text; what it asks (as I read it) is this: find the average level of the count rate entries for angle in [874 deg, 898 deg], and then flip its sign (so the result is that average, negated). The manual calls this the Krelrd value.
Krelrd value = -0.77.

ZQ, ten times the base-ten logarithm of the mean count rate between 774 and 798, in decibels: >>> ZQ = 0.0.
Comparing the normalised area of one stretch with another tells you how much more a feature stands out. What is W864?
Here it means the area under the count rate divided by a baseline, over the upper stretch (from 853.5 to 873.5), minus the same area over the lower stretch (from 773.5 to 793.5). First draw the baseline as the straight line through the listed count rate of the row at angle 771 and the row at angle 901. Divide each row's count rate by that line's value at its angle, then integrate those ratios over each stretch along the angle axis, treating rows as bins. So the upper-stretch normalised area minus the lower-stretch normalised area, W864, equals -11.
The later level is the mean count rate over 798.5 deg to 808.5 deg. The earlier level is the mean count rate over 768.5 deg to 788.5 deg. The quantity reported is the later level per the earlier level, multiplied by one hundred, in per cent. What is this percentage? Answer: 132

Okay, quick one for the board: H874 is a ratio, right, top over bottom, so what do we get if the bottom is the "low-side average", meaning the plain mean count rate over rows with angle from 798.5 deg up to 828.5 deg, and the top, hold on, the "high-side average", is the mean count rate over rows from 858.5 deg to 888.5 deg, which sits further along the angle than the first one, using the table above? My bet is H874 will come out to 0.71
